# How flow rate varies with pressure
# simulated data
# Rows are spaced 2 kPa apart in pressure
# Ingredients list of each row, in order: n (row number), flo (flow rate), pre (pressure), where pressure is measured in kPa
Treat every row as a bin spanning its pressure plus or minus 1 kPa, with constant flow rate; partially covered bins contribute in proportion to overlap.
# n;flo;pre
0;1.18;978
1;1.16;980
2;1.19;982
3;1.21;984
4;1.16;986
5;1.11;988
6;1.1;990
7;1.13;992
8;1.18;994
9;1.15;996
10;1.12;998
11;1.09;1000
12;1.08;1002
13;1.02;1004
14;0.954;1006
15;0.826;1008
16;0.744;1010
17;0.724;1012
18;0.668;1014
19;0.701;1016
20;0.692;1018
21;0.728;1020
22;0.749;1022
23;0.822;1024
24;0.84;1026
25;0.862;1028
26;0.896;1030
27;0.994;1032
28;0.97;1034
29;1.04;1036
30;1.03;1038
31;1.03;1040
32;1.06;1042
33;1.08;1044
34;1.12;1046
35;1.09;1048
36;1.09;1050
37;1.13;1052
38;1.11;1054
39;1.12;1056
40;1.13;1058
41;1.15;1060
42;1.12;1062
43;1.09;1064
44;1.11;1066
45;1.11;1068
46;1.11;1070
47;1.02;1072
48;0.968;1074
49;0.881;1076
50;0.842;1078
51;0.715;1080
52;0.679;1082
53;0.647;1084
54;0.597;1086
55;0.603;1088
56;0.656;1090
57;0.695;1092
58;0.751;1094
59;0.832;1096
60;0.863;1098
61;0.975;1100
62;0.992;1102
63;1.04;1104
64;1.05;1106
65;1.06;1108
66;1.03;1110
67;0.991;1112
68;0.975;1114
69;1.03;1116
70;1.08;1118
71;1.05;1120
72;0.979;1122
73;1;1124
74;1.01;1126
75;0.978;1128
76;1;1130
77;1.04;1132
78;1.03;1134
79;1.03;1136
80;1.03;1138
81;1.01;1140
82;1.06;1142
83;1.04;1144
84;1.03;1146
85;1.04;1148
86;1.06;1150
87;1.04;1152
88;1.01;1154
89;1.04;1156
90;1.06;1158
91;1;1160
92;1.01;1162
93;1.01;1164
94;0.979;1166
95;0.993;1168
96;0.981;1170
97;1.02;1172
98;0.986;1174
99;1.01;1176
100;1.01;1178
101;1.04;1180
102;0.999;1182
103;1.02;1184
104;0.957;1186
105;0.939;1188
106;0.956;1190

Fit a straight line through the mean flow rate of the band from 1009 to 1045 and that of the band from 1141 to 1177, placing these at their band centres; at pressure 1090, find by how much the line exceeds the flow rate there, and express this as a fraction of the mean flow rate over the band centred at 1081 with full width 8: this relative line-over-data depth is 0.40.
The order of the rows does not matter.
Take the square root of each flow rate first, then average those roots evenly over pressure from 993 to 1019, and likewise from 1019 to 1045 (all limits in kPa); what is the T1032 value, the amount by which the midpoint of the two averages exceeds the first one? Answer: 0.00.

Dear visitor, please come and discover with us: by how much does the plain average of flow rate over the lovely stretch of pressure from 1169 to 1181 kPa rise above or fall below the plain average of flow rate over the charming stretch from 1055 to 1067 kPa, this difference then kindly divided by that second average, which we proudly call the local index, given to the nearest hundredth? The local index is -0.10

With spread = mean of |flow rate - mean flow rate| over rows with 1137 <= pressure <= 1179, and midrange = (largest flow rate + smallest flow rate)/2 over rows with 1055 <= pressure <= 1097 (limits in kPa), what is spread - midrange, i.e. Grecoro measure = -0.85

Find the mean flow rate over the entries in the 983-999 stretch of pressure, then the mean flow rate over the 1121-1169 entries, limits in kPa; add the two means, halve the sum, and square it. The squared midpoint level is 1.17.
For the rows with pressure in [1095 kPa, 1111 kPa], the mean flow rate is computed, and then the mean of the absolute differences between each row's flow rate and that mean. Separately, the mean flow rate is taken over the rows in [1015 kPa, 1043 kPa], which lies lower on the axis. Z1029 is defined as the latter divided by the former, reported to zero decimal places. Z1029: 13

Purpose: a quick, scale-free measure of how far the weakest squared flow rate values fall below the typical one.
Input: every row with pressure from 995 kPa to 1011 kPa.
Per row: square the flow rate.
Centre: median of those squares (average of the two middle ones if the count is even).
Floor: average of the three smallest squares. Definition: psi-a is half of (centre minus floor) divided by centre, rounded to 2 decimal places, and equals 0.18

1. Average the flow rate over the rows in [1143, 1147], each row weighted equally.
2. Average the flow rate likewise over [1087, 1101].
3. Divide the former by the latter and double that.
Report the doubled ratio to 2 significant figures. 2.7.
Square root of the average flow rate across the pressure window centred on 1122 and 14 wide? 1.01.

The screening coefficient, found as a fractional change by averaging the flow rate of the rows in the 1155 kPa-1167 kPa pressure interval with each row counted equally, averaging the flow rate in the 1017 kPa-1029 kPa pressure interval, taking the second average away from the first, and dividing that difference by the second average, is 0.30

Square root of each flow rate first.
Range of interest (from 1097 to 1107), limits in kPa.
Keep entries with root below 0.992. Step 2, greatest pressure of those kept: 1100 kPa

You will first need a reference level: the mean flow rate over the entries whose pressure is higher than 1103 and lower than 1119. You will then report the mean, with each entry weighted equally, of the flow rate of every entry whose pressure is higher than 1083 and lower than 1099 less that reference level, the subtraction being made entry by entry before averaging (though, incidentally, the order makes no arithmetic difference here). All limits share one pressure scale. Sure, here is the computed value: -0.33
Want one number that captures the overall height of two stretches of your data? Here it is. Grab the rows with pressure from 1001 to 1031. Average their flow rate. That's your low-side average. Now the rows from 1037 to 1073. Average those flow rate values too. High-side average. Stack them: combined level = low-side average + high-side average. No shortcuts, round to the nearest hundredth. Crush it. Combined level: 1.91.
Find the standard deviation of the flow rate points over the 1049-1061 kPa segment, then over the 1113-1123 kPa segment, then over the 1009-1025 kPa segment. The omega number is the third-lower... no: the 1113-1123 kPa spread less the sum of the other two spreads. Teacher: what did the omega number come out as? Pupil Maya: -0.022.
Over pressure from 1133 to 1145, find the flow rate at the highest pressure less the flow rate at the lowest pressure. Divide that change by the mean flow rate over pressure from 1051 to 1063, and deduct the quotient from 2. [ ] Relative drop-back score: 1.99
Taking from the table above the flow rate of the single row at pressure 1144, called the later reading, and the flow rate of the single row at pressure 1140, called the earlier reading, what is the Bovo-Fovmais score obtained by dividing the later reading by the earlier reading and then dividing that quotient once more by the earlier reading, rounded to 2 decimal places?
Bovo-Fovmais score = 1.02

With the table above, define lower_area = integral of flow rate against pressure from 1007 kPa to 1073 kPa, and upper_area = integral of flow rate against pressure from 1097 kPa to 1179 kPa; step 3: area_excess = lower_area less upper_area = -19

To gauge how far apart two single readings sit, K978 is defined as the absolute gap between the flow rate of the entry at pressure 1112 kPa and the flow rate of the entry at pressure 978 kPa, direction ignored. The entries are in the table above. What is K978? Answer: 0.19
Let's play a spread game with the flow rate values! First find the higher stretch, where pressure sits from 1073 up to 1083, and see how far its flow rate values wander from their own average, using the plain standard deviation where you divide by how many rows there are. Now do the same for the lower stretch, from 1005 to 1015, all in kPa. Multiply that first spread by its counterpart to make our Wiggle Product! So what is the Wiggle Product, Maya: 0.0106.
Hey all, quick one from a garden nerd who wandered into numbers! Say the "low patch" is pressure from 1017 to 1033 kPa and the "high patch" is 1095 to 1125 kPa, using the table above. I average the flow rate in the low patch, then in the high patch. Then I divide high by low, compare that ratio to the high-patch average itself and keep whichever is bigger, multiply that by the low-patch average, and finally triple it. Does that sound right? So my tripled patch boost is 2.99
